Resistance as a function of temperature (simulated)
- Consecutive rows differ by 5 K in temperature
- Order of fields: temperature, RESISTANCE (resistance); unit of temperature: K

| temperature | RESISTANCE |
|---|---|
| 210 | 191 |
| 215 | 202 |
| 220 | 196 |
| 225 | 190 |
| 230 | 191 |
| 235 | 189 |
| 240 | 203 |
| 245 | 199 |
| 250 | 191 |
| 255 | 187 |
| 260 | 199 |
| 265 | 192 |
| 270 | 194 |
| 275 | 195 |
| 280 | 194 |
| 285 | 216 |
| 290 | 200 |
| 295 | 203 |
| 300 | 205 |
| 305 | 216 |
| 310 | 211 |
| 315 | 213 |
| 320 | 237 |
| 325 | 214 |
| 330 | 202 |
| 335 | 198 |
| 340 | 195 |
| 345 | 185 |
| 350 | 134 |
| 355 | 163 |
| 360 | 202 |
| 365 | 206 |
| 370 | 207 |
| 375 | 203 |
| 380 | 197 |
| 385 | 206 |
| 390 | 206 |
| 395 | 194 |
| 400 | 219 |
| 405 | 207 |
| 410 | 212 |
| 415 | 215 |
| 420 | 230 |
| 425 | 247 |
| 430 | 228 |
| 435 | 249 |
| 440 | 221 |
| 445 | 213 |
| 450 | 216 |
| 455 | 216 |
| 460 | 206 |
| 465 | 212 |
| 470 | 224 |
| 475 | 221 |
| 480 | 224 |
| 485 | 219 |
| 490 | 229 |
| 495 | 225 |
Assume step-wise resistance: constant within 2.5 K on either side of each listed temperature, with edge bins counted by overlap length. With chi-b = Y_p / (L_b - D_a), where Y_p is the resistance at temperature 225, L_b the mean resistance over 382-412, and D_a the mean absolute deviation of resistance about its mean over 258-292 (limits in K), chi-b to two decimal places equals 0.94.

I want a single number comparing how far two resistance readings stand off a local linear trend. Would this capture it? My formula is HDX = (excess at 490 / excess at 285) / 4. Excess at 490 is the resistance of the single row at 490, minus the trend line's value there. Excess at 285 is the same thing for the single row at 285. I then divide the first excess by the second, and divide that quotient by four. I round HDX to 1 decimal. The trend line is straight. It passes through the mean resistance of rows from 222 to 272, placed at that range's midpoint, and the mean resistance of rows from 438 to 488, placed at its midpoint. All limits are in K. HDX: 0.1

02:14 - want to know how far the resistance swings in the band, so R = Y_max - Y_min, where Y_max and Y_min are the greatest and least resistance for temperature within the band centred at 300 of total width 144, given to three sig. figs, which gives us 103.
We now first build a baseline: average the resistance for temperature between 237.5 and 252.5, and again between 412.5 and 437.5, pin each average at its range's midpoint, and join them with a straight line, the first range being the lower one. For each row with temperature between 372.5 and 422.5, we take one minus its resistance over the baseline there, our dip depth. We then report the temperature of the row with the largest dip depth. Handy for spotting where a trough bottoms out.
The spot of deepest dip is 395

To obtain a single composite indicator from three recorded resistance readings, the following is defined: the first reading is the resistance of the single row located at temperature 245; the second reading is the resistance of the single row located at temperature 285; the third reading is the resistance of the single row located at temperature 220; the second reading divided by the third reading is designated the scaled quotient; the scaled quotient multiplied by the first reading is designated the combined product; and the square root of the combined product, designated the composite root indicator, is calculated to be 14.8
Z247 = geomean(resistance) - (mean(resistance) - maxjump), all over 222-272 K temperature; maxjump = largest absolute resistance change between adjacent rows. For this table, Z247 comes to 14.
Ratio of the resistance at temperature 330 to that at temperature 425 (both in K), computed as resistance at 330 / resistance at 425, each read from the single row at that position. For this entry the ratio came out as 0.82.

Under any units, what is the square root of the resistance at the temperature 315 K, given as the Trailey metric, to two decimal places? 14.59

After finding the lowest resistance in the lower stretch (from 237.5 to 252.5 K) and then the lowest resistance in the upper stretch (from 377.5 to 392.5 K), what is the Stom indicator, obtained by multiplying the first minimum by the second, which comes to 37627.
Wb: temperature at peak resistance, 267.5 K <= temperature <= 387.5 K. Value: 320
